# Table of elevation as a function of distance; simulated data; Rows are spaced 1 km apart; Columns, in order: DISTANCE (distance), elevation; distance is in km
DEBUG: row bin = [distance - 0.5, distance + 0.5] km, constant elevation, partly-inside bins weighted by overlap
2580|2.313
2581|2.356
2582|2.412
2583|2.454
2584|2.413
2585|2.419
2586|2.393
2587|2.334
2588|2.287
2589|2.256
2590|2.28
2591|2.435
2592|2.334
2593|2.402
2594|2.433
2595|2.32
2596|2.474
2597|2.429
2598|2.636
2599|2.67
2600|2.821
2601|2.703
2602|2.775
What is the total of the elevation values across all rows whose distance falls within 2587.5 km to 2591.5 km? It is 9.3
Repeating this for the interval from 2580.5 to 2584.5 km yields 9.6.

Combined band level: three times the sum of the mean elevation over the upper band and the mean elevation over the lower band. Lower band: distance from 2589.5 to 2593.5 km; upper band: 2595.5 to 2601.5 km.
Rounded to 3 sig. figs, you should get 15.0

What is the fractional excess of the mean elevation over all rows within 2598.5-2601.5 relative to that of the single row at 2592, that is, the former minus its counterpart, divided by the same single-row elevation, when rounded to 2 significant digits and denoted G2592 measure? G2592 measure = 0.17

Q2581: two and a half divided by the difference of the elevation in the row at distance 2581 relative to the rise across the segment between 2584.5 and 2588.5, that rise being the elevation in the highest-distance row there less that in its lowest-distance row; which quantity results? 1.00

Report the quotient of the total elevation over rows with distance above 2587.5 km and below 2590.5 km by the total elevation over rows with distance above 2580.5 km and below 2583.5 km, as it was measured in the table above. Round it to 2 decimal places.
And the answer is 0.94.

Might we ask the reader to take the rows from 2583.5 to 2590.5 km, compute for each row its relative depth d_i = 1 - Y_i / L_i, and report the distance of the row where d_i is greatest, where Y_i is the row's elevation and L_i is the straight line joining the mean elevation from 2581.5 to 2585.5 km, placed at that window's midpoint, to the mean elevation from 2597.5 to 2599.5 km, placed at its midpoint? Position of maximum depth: 2589 km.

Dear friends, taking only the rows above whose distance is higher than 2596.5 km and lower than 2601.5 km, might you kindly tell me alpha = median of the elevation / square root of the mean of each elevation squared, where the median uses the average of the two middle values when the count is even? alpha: 1.01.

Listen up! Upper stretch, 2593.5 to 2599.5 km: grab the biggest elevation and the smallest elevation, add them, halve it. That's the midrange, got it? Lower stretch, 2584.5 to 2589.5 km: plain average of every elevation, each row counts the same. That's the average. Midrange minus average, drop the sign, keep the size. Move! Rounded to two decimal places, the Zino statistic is 0.16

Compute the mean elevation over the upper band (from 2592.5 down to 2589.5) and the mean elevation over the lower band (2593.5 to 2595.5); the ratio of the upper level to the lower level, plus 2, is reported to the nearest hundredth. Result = 2.99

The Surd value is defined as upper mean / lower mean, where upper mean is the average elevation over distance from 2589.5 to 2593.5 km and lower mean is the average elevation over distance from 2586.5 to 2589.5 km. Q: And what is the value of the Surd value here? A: 1.03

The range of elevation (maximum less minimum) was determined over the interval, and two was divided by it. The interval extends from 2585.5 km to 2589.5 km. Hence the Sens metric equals 15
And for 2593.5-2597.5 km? 13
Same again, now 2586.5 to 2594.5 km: 11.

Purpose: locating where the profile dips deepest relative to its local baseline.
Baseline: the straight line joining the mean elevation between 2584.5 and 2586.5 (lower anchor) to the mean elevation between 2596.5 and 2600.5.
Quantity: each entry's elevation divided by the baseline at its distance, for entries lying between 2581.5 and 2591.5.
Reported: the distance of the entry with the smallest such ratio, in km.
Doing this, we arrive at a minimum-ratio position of 2589 km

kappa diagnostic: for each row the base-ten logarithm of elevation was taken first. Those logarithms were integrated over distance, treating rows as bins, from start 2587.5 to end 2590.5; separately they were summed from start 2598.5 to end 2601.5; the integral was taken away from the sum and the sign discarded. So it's 0.24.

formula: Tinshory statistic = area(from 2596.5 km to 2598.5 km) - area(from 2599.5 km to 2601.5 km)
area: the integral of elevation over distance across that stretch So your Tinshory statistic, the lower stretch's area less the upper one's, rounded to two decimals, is -0.46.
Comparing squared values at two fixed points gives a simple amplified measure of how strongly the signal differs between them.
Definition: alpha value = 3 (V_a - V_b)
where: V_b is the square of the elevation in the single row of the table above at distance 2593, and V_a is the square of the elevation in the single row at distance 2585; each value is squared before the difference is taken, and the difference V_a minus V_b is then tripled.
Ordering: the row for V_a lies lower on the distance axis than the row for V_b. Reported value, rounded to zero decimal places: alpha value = 0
